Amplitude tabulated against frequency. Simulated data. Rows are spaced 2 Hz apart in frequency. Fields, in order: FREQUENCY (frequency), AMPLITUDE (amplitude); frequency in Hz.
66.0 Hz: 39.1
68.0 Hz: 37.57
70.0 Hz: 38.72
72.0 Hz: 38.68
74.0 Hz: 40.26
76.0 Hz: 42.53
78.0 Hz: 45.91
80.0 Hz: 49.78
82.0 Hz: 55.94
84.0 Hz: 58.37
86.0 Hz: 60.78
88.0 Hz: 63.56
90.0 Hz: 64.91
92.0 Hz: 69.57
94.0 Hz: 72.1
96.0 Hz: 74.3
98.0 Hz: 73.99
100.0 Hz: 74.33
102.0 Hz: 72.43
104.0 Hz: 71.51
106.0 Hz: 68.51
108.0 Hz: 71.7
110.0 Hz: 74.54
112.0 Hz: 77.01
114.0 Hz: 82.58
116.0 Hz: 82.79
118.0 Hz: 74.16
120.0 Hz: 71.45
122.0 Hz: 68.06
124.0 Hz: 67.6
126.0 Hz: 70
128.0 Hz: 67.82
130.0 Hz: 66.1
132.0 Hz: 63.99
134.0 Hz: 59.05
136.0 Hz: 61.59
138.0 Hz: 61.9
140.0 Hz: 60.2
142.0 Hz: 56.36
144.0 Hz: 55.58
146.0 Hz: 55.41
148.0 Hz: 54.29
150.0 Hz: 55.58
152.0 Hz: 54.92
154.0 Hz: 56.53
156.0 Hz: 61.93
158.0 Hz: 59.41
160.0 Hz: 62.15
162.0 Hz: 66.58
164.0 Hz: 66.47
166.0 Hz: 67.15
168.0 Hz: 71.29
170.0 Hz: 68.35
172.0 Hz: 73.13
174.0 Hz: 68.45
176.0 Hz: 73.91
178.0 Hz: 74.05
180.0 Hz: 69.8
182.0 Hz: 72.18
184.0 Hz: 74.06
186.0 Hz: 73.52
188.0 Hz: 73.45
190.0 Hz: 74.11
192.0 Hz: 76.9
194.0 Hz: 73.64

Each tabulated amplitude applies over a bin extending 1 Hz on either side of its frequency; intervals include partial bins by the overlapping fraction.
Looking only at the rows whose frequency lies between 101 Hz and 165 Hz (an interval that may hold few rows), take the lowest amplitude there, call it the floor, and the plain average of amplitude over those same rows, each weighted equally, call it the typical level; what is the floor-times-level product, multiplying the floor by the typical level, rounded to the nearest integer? 3560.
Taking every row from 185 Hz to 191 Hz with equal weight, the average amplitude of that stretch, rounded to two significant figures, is 74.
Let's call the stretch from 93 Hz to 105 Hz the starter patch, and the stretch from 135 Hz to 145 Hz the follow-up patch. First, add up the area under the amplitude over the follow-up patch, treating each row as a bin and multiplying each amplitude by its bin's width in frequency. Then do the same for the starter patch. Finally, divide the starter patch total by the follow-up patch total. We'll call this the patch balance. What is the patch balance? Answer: 1.5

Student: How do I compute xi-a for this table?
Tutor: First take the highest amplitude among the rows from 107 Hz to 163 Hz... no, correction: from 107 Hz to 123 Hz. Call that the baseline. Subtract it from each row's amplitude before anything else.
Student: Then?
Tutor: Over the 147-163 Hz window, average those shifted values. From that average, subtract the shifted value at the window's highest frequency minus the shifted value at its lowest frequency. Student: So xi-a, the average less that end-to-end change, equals -36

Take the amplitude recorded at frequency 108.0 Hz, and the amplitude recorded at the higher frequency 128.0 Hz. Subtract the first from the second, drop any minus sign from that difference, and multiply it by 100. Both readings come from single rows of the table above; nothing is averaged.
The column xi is 388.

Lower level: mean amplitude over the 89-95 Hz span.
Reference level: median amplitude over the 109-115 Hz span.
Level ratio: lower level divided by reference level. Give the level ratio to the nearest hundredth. 0.89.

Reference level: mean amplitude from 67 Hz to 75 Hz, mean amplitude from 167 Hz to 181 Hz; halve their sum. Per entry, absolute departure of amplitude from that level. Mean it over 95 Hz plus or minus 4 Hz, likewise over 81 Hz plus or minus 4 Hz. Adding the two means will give 22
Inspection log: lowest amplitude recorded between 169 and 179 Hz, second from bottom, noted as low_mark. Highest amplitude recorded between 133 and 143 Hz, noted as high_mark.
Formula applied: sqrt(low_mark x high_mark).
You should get 65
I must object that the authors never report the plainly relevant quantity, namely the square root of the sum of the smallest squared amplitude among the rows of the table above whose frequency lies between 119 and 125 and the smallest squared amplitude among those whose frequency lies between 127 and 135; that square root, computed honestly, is 90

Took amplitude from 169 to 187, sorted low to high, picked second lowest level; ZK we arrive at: 68.45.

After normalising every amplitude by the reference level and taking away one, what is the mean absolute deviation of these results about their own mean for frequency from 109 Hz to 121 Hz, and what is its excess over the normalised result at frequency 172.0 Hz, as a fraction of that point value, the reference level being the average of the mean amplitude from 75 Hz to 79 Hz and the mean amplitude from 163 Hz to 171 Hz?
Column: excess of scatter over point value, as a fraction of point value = -0.78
